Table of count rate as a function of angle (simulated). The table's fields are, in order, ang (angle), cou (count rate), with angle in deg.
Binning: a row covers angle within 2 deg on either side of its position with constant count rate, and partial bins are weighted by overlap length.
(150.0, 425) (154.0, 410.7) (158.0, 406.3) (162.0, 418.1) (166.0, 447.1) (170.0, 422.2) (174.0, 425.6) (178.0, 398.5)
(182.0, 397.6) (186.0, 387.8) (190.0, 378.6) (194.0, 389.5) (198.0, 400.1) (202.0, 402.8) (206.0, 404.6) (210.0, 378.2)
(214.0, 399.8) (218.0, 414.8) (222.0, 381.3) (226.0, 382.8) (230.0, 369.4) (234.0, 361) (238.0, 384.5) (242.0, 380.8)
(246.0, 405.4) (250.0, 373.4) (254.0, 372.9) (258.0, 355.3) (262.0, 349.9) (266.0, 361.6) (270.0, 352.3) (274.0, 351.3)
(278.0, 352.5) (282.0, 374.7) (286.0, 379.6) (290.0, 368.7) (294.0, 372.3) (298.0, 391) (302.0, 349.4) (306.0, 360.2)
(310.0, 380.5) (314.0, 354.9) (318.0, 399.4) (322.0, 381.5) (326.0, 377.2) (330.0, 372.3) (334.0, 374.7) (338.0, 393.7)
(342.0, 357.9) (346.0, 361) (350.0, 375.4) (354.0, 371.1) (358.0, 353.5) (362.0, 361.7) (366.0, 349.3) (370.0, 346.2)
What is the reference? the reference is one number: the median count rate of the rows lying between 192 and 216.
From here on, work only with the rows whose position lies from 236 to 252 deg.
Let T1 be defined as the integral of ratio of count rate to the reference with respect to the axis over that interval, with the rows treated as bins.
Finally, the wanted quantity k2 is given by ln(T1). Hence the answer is 2.74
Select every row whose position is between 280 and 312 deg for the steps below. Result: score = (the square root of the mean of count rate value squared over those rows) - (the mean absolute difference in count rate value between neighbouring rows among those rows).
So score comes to 356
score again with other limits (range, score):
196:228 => 381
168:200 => 390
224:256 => 364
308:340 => 363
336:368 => 352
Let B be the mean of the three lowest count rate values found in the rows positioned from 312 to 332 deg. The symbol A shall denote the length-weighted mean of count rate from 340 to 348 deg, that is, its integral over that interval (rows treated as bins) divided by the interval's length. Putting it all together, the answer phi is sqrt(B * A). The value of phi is 364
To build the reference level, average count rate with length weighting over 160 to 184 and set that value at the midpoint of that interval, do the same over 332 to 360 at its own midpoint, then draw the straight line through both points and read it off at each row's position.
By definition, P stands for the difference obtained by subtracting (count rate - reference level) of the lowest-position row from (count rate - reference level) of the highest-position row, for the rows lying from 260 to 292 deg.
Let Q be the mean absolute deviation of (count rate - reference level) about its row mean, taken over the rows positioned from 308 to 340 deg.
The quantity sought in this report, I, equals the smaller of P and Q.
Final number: 10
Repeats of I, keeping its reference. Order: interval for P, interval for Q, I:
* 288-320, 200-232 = 12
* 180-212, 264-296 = -12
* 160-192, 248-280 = -32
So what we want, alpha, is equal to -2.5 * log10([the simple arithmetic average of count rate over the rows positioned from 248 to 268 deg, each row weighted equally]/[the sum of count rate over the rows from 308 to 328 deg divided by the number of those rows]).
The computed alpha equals 0.05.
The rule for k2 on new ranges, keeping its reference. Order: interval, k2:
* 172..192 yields 2.99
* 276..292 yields 2.69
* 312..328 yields 2.72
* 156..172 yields 2.83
